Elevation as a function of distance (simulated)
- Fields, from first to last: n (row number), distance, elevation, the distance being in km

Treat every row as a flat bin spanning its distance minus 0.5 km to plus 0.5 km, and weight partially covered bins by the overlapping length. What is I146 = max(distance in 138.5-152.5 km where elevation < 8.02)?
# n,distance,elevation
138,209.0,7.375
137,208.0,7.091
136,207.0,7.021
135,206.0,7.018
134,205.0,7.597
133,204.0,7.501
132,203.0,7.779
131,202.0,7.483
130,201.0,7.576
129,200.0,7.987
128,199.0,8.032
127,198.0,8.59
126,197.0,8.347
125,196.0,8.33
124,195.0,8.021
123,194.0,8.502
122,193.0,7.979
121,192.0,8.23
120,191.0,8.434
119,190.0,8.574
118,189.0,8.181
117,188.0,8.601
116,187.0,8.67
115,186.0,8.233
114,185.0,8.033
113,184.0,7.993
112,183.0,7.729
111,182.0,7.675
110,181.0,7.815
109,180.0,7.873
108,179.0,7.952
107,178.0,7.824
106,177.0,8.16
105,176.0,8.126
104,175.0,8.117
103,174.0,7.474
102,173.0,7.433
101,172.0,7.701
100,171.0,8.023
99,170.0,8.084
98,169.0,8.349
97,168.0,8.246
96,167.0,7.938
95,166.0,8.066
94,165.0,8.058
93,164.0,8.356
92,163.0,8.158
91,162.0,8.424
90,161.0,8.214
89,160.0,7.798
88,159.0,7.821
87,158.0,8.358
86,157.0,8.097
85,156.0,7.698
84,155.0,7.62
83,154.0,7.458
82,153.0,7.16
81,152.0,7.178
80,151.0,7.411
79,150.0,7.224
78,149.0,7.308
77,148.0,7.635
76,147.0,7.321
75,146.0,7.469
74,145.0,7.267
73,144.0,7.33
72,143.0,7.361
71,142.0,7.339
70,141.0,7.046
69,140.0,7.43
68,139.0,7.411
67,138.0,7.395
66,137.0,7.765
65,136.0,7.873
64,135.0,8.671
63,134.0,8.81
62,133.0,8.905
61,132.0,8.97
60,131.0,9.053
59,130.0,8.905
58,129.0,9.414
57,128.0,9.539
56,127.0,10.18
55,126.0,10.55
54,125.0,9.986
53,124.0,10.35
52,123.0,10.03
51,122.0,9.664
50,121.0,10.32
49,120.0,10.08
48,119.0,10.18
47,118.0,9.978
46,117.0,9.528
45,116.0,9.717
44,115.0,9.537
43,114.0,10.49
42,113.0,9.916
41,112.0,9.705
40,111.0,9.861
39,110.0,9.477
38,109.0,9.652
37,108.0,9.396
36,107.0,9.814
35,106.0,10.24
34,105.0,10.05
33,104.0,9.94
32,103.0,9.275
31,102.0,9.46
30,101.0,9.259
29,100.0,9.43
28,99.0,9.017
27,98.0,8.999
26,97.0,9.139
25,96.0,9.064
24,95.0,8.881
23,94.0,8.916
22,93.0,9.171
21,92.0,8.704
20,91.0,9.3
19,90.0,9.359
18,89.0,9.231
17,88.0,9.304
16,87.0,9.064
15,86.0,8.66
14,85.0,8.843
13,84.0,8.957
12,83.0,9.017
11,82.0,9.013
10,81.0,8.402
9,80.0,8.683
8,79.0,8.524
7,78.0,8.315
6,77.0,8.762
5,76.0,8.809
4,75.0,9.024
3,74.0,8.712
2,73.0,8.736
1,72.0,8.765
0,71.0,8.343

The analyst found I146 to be 152.0 km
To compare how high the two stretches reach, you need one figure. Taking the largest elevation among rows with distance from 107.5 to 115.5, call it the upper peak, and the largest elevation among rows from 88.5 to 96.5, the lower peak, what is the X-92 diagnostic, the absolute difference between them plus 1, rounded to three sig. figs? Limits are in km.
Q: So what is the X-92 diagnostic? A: 2.13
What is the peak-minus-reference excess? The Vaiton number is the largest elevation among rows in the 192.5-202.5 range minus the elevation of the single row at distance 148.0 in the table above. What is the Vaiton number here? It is 1.0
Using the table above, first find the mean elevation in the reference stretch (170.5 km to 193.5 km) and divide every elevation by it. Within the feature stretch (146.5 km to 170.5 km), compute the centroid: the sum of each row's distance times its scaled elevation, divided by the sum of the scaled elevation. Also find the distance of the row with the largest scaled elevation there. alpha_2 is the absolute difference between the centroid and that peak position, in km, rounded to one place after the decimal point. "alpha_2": 3.2 km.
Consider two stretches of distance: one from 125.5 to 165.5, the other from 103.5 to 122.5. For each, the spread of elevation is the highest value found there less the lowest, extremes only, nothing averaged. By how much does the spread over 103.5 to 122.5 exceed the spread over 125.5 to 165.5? -2.4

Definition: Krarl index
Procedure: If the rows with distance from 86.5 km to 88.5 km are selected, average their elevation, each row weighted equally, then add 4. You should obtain 13.2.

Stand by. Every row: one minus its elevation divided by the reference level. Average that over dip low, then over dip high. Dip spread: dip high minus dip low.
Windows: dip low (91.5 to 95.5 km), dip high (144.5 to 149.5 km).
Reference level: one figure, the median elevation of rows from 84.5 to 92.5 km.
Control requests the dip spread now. 0.17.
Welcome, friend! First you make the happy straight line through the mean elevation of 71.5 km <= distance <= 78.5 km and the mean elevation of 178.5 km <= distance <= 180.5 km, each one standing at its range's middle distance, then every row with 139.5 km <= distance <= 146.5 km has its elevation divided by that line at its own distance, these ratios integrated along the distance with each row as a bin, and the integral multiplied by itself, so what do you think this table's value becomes 39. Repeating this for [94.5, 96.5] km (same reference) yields 4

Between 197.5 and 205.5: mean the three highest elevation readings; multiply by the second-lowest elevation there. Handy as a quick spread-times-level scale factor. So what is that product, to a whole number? 62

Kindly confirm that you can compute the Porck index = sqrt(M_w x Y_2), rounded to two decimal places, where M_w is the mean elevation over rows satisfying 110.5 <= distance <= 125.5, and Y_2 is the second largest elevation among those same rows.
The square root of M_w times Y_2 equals 10.15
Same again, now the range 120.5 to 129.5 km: 10.18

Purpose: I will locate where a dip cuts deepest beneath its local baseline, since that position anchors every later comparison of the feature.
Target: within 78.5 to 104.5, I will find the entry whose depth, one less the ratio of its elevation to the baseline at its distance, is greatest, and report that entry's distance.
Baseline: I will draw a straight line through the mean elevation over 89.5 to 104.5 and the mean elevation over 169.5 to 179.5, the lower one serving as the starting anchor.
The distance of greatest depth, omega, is 81.0 km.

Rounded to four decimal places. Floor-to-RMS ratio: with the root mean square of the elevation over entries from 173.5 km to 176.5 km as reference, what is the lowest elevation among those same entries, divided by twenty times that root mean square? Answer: 0.0472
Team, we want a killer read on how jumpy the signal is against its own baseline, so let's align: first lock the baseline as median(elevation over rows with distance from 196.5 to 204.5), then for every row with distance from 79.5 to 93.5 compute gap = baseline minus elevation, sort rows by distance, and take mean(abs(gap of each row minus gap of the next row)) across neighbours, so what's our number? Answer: 0.25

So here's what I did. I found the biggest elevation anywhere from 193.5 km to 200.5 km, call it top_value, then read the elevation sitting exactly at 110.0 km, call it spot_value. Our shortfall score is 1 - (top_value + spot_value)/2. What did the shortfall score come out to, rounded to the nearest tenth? -8.0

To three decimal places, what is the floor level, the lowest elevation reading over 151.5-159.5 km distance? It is 7.160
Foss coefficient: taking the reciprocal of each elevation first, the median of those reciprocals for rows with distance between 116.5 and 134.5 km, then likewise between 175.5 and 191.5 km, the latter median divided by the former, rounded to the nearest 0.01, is 1.22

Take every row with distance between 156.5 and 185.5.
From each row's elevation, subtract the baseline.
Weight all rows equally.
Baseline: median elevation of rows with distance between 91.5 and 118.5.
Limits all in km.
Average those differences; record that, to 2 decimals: -1.48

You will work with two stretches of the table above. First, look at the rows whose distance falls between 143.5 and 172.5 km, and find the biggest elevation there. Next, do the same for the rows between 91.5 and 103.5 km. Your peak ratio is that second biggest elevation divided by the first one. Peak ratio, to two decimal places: 1.12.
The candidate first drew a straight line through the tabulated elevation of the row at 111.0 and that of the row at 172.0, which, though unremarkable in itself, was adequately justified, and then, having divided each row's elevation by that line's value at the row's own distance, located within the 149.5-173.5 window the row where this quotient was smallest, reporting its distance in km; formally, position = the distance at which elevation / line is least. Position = 150.0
